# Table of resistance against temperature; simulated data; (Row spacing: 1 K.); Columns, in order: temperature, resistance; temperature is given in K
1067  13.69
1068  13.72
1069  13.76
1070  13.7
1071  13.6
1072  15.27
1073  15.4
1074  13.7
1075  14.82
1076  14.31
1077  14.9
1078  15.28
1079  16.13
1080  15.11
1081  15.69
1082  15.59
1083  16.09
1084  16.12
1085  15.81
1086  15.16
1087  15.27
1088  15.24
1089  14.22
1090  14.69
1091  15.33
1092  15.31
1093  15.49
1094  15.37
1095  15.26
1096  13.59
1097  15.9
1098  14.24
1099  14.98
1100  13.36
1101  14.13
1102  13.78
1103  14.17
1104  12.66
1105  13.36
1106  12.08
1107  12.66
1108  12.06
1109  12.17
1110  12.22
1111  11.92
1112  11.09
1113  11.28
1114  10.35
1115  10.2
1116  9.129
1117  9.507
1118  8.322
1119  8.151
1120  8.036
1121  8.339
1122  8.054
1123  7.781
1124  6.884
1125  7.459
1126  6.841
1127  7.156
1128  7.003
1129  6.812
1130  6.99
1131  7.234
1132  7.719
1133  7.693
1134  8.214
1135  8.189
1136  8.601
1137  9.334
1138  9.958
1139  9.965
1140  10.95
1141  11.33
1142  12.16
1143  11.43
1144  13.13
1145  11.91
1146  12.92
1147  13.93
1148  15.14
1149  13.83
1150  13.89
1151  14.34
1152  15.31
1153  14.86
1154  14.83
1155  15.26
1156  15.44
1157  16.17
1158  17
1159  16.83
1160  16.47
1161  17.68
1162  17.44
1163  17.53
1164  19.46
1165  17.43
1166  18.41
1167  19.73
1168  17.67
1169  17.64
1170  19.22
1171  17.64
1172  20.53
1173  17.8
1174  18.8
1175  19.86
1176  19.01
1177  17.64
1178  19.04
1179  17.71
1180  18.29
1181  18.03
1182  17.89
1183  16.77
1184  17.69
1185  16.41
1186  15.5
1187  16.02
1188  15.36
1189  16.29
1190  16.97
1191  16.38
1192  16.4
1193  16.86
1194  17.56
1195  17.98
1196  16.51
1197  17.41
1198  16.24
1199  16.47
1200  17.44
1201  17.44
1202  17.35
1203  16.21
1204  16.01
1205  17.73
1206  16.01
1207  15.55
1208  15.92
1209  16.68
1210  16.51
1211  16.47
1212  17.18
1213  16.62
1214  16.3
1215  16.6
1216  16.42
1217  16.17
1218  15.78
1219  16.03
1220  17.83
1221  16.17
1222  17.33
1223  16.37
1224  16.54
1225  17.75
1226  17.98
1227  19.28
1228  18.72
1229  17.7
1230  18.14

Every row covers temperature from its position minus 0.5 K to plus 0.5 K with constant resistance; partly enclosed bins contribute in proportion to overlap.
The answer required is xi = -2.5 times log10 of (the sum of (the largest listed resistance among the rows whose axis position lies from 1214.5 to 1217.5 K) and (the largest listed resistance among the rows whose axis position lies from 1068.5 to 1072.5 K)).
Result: -3.76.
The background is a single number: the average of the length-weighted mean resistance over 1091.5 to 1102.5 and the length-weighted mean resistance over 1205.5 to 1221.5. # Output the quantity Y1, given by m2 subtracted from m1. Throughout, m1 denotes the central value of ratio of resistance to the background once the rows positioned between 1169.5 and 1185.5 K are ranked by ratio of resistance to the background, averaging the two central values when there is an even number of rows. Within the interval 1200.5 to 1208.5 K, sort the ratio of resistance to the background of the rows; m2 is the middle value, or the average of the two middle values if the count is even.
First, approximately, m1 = 1.16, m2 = 1.04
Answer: 0.1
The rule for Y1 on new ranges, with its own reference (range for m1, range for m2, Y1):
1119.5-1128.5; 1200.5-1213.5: -0.6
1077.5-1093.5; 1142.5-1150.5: 0.1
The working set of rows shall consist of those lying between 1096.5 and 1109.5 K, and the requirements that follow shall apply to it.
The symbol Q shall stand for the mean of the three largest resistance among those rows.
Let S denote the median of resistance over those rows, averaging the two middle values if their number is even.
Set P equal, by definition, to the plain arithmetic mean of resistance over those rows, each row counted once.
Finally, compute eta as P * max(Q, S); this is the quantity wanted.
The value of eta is 203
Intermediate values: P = 14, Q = 15.0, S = 13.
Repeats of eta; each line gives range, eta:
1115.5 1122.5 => 76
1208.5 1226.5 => 298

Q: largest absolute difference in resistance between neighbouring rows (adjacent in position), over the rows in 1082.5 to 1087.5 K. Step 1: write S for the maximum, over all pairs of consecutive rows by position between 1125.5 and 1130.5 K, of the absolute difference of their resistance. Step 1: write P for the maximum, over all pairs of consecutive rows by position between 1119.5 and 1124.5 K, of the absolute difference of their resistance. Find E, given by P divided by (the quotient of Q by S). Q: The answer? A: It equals 0.4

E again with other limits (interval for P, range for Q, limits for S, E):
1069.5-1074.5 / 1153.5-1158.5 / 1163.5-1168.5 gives 4.2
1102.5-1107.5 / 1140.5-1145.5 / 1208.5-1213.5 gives 0.6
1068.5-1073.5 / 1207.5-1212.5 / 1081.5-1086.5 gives 1.4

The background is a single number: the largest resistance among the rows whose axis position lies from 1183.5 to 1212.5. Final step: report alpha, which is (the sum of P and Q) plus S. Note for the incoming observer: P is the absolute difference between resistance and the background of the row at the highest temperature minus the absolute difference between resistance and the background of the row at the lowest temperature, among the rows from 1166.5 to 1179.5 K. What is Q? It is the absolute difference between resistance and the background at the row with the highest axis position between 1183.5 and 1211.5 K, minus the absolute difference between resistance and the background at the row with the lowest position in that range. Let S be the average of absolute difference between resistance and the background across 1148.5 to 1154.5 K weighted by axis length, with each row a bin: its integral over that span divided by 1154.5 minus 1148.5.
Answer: 3.2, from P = -1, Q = 1.2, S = 3.5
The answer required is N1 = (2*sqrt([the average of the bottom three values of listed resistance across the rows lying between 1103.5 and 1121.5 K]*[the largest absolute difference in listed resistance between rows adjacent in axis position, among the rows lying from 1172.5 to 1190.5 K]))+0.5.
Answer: 7.3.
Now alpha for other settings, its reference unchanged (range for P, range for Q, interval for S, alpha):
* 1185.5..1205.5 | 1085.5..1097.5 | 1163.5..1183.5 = -2.2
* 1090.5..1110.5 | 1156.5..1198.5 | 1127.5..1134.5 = 13.6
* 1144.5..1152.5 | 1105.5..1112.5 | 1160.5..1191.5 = -1.4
